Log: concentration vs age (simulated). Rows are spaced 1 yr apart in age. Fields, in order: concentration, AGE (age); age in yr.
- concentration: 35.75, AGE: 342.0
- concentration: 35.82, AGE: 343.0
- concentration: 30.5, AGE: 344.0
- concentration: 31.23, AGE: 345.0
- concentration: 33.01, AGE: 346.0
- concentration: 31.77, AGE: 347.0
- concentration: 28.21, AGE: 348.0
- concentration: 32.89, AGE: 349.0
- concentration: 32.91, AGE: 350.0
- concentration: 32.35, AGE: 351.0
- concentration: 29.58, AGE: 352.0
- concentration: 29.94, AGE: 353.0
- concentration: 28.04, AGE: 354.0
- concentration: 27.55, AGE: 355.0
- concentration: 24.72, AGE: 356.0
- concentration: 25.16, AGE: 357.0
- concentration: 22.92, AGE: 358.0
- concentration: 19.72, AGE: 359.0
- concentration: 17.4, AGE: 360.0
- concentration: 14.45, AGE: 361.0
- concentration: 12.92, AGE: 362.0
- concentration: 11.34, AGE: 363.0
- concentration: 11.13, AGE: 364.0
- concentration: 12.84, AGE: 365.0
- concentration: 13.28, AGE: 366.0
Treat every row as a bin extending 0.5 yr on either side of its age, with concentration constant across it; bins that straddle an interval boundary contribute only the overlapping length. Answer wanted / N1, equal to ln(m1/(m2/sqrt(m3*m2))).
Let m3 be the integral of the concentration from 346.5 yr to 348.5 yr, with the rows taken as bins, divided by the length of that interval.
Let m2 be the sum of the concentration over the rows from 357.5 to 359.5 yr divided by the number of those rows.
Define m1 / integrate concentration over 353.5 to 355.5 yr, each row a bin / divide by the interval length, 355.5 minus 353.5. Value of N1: 3.5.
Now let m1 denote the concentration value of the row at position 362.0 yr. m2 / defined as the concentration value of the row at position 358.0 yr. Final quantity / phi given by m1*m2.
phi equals 296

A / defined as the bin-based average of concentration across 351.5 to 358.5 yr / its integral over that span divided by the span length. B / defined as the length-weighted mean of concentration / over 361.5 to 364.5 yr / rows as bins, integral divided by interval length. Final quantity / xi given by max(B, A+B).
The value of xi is 39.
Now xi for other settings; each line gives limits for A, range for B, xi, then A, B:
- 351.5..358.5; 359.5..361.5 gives 43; 27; 16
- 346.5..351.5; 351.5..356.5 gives 60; 32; 28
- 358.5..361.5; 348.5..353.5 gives 49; 17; 32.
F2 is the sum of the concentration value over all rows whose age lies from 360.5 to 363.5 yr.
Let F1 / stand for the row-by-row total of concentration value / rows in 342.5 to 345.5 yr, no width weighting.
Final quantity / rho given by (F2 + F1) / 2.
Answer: 68.1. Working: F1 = 98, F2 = 39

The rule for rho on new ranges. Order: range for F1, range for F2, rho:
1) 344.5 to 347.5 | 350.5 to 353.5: 93.9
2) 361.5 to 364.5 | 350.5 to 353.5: 63.6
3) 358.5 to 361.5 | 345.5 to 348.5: 72.3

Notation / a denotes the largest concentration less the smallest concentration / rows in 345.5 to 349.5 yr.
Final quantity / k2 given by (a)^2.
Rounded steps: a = 4.8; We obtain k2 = 23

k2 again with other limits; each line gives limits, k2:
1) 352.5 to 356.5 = 27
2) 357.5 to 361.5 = 72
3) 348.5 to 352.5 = 11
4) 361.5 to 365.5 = 3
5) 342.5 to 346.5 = 28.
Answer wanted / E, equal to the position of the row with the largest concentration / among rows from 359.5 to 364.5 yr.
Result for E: 360.0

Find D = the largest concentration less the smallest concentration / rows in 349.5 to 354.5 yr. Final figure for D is 5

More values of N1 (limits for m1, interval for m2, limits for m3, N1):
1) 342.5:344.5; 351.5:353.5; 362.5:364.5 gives 3.0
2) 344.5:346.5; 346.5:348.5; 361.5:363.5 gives 3.0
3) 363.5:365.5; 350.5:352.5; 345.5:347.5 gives 2.5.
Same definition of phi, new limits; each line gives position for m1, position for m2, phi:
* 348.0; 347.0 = 896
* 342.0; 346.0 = 1180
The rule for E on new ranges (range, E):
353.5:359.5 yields 354.0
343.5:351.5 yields 346.0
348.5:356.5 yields 350.0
